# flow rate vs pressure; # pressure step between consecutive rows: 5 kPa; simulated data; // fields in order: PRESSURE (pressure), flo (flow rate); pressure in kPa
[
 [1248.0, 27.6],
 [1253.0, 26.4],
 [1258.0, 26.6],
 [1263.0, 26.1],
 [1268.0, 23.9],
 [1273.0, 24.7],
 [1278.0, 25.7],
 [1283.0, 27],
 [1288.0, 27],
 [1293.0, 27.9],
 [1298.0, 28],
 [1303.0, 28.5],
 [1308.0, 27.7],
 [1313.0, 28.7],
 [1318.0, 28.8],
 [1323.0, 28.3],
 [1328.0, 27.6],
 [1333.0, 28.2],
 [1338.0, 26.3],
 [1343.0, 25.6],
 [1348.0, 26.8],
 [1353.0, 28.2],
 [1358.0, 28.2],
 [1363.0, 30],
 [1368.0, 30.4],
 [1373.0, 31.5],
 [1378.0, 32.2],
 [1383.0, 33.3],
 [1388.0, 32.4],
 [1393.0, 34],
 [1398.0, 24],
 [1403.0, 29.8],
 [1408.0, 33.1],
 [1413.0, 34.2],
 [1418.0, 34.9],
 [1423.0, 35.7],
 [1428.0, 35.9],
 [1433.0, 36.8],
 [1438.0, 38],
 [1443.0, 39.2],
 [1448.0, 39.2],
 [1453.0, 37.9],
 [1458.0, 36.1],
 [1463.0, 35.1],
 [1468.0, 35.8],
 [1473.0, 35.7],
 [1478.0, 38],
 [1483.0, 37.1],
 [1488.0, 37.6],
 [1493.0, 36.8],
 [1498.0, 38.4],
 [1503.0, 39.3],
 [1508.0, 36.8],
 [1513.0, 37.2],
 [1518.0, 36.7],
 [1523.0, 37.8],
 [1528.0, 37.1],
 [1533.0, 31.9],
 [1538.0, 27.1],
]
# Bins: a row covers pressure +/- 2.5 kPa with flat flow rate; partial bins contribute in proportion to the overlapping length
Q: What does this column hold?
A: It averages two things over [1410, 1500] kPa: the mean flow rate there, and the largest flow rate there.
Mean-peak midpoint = 38.0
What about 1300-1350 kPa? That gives 28.2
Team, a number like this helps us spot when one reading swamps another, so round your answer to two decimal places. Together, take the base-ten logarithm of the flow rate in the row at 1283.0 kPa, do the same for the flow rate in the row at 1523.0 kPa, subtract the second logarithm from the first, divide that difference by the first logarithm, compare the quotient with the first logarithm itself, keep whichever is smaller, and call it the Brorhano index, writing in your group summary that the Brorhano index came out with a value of -0.10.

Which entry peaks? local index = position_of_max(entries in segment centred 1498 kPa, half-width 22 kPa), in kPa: 1503.0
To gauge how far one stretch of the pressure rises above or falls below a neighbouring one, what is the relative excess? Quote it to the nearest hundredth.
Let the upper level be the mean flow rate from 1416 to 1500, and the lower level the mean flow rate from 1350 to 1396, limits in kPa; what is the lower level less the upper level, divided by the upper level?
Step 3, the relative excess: -0.16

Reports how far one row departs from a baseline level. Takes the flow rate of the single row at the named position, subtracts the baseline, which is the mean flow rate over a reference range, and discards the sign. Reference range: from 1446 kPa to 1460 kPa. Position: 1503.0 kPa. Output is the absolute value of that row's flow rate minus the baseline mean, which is 2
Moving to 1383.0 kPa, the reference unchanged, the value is 4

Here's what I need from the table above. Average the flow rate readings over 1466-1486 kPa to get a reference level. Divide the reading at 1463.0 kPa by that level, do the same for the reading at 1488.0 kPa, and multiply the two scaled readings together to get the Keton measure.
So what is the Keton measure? 0.98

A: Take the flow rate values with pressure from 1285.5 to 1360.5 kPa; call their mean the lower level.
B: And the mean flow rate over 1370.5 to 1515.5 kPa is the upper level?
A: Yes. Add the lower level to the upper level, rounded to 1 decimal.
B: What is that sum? 63.1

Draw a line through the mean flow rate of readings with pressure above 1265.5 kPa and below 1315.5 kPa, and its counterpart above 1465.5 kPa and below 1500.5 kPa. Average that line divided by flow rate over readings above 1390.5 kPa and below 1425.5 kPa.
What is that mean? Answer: 1.04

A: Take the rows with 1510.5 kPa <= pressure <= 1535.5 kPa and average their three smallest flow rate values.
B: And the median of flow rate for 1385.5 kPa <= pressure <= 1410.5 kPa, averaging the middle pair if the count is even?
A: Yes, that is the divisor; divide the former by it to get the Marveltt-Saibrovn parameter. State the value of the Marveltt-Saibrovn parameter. 1.1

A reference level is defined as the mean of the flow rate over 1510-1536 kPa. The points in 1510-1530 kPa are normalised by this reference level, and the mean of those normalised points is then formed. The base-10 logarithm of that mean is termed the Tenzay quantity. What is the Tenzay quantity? 0.01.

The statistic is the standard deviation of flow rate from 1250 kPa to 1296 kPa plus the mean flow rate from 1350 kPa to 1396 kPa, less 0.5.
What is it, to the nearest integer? 32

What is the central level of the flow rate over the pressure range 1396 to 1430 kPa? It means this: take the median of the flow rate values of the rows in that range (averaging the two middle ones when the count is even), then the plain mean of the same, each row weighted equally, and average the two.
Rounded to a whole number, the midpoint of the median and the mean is 33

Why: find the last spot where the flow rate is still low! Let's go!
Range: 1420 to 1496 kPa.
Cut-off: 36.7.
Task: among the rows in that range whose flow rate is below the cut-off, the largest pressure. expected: 1473.0 kPa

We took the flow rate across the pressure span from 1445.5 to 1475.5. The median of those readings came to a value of 36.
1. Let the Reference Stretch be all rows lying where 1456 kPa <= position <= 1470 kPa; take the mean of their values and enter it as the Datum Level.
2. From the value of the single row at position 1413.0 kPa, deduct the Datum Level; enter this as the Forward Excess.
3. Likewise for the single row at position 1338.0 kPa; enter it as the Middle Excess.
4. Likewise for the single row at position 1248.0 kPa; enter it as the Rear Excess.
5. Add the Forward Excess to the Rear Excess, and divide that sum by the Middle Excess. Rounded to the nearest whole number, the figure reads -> 1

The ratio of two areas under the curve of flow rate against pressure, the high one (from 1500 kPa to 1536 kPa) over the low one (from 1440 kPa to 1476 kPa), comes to 0.99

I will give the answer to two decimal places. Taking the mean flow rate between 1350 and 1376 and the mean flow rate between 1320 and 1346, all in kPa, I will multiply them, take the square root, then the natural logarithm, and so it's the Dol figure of 3.35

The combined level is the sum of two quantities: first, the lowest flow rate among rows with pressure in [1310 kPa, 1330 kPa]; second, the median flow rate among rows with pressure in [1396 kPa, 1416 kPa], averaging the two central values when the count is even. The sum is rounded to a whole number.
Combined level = 59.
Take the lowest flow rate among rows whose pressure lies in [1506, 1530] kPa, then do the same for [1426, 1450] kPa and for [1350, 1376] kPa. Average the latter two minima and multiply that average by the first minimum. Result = 1176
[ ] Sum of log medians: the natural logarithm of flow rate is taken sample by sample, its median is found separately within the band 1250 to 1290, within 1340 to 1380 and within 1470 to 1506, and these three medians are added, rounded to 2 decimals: 10.26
